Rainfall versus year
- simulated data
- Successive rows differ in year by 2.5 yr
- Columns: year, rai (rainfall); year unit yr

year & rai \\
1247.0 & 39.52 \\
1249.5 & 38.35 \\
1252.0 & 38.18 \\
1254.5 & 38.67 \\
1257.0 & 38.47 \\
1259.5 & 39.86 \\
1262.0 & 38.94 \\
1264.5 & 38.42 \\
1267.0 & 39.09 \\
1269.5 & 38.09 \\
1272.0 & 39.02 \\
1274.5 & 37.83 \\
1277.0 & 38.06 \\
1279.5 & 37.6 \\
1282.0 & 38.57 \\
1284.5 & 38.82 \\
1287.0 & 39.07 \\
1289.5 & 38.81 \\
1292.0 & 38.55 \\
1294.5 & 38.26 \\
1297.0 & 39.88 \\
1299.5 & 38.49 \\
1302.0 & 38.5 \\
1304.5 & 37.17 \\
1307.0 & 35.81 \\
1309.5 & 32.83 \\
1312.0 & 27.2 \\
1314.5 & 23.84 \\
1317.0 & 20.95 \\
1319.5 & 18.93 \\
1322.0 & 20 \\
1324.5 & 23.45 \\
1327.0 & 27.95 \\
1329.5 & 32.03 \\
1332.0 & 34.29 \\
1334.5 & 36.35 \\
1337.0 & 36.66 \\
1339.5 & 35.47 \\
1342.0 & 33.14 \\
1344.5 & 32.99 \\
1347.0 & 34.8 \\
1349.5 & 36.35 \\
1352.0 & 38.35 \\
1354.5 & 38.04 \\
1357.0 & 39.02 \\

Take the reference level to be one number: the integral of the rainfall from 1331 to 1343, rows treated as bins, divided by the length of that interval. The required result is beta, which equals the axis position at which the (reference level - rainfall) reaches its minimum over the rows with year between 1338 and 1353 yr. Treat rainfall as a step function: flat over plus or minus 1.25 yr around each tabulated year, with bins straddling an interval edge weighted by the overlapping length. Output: 1352.0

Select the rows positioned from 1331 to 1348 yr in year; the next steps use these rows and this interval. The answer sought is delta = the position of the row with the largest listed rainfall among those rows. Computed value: 1337.0 yr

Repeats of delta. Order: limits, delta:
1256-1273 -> 1259.5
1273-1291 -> 1287.0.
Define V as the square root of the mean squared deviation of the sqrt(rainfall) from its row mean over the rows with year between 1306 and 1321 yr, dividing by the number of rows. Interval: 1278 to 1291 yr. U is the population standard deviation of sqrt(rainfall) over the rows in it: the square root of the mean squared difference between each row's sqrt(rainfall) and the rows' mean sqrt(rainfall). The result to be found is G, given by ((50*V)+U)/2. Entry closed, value 14.7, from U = 0.04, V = 0.6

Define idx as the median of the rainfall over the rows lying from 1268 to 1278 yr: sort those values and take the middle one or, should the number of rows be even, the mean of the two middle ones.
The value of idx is 38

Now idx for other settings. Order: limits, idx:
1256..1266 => 39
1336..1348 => 35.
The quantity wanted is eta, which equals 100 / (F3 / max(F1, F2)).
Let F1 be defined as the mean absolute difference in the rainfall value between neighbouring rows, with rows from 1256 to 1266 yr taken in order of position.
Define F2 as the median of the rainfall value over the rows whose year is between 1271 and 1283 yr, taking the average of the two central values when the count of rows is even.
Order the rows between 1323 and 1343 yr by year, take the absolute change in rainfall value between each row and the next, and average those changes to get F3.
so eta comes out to 1592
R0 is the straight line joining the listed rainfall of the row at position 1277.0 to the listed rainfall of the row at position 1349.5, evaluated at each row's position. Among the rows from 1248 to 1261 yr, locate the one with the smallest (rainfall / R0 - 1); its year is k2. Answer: 1252.0 yr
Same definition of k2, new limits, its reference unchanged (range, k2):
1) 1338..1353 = 1344.5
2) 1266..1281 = 1279.5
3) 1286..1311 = 1309.5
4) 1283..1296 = 1294.5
